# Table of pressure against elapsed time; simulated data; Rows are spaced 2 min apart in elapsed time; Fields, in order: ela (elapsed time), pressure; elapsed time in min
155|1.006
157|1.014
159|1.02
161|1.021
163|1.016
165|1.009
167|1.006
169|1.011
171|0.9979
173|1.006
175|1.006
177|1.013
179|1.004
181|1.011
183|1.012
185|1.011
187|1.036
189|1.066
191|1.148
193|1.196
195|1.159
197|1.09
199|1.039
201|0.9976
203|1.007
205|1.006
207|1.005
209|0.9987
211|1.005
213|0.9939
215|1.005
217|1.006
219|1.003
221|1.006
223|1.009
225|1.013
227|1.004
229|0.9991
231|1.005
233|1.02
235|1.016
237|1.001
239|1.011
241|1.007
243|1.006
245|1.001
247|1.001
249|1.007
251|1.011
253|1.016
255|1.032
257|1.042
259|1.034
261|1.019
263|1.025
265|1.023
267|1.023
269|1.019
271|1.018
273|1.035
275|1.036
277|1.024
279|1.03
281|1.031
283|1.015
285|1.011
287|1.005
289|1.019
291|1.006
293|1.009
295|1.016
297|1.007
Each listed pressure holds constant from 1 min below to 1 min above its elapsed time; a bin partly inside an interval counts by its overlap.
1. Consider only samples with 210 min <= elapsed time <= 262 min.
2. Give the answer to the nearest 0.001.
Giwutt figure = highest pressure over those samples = 1.042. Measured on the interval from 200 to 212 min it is 1.007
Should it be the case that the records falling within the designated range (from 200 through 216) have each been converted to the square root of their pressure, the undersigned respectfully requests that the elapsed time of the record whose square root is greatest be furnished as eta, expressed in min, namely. 203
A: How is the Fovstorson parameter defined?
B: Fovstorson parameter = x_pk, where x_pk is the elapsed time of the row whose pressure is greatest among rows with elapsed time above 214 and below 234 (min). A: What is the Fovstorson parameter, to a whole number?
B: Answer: 233 min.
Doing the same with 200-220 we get 203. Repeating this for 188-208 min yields 193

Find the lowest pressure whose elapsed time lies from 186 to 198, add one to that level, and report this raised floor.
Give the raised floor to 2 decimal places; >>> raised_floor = 2.04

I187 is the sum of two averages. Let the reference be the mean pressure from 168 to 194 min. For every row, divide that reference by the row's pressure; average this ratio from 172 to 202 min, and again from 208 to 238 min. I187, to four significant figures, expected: 2.025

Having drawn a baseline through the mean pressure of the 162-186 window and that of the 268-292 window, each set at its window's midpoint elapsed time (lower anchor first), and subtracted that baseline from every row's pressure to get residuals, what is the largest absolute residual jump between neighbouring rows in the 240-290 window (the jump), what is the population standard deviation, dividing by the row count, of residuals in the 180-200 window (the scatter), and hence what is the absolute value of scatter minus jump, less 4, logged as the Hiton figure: -3.95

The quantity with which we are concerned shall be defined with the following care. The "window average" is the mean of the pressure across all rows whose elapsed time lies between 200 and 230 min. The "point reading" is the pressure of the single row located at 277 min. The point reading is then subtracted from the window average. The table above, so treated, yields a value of -0.0201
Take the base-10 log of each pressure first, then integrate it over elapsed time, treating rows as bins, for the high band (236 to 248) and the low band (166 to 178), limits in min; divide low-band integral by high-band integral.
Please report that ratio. 1.5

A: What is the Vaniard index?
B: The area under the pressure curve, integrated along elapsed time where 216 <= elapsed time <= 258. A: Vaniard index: 42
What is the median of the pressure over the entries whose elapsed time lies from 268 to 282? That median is 1.03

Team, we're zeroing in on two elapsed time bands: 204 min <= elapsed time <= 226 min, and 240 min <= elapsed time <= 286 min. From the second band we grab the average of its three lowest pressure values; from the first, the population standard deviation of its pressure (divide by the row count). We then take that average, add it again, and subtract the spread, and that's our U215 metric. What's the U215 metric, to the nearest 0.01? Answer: 2.00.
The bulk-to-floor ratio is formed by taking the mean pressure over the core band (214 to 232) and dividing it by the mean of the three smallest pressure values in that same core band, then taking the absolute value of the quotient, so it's 1.00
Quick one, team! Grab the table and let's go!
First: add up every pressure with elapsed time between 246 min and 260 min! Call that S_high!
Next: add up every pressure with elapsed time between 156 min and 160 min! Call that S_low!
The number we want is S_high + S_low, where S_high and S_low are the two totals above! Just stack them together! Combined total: 9.2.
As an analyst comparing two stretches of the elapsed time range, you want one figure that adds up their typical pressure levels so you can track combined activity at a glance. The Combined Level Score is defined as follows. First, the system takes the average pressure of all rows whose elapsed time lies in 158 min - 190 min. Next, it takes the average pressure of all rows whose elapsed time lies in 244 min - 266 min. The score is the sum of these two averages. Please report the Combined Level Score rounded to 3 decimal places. 2.035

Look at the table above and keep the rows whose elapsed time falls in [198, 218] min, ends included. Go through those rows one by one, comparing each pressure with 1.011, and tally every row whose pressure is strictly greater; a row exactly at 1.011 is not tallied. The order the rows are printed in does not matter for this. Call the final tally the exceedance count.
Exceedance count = 1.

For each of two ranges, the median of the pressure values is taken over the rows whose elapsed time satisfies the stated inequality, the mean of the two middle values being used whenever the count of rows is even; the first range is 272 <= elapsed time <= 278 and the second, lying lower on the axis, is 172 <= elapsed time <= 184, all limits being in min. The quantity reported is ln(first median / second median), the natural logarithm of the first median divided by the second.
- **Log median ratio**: 0.026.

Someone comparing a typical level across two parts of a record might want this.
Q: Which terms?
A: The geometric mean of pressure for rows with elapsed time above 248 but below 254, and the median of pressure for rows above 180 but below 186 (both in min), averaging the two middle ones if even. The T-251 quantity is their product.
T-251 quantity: 1.022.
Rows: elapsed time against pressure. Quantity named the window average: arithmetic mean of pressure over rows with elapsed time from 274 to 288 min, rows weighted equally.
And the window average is 1.02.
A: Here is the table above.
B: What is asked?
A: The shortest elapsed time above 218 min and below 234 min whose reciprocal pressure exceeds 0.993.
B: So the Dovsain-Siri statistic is 219 min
